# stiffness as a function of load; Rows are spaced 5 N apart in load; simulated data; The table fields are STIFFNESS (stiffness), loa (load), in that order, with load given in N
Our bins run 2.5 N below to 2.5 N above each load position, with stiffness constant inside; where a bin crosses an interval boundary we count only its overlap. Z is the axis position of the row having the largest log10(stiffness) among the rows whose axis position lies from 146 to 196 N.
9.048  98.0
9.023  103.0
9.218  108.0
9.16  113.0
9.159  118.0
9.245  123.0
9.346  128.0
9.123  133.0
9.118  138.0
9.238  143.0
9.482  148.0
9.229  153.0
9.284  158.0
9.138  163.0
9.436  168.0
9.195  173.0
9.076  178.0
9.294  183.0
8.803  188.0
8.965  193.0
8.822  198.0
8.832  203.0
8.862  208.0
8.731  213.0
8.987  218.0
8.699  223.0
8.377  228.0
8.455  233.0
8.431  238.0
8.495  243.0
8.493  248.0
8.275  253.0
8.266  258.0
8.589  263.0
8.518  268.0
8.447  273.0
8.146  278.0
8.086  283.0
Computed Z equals 148.0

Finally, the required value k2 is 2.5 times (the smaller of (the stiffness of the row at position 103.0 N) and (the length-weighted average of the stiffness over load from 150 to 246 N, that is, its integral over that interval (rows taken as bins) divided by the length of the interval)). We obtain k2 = 22.3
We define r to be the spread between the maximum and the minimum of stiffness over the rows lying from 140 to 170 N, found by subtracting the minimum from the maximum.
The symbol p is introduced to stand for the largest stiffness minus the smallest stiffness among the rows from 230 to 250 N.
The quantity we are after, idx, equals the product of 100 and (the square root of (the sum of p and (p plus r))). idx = 69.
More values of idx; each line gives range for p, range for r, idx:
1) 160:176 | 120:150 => 98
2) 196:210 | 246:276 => 63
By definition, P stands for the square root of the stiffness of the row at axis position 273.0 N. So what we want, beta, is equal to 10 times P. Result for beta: 29.1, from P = 2.91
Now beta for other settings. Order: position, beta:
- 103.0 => 30.0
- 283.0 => 28.4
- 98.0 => 30.1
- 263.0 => 29.3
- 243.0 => 29.1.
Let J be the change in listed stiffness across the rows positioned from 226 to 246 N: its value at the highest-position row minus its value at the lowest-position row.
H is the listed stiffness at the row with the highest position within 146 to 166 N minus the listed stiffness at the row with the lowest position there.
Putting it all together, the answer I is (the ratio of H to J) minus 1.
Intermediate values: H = -0.34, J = 0.12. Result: -3.9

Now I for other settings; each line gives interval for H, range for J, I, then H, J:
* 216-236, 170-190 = 0.4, -0.53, -0.39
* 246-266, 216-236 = -1.2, 0.10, -0.53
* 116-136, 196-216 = -0.6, -0.04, -0.09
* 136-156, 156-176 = -2.2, 0.11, -0.09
